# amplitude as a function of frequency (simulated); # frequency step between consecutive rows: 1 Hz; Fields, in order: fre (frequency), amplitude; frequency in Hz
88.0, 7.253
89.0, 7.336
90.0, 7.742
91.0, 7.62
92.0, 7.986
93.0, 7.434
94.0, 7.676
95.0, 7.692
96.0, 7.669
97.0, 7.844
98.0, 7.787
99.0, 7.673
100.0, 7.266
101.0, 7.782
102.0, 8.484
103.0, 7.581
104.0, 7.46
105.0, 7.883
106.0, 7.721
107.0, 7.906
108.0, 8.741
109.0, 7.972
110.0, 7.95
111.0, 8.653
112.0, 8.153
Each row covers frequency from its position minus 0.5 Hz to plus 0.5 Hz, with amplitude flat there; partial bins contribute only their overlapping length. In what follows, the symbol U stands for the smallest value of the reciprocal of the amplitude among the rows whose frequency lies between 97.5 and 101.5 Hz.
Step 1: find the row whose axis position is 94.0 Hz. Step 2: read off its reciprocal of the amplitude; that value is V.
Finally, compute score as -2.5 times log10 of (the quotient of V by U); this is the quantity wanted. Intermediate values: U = 0.1284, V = 0.130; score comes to -0.016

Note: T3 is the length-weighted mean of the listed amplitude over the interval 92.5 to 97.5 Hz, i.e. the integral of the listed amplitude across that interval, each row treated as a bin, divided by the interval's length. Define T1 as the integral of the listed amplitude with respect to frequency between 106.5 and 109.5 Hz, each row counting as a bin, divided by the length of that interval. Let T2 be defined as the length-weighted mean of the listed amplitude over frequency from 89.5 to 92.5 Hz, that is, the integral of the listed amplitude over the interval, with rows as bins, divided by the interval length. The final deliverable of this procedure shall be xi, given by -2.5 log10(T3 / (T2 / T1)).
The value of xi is -2.27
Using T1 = 8.2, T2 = 7.78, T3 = 7.66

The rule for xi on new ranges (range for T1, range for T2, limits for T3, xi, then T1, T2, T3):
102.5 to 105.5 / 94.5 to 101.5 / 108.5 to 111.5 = -2.28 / 7.6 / 7.67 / 8.19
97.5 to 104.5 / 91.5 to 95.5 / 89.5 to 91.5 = -2.22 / 7.7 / 7.70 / 7.68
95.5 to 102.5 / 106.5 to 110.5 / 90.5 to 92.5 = -2.18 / 7.8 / 8.14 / 7.80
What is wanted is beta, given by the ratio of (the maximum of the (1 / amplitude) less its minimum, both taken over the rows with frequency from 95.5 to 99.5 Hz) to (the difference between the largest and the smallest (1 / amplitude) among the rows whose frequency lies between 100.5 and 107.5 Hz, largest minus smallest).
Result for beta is 0.2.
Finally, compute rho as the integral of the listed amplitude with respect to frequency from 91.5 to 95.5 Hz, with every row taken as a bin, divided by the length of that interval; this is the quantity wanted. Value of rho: 7.70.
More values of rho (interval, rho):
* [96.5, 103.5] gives 7.77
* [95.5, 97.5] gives 7.76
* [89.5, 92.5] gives 7.78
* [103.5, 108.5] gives 7.94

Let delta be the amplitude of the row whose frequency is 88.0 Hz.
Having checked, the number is 7.253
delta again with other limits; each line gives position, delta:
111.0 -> 8.653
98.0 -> 7.787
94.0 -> 7.676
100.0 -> 7.266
